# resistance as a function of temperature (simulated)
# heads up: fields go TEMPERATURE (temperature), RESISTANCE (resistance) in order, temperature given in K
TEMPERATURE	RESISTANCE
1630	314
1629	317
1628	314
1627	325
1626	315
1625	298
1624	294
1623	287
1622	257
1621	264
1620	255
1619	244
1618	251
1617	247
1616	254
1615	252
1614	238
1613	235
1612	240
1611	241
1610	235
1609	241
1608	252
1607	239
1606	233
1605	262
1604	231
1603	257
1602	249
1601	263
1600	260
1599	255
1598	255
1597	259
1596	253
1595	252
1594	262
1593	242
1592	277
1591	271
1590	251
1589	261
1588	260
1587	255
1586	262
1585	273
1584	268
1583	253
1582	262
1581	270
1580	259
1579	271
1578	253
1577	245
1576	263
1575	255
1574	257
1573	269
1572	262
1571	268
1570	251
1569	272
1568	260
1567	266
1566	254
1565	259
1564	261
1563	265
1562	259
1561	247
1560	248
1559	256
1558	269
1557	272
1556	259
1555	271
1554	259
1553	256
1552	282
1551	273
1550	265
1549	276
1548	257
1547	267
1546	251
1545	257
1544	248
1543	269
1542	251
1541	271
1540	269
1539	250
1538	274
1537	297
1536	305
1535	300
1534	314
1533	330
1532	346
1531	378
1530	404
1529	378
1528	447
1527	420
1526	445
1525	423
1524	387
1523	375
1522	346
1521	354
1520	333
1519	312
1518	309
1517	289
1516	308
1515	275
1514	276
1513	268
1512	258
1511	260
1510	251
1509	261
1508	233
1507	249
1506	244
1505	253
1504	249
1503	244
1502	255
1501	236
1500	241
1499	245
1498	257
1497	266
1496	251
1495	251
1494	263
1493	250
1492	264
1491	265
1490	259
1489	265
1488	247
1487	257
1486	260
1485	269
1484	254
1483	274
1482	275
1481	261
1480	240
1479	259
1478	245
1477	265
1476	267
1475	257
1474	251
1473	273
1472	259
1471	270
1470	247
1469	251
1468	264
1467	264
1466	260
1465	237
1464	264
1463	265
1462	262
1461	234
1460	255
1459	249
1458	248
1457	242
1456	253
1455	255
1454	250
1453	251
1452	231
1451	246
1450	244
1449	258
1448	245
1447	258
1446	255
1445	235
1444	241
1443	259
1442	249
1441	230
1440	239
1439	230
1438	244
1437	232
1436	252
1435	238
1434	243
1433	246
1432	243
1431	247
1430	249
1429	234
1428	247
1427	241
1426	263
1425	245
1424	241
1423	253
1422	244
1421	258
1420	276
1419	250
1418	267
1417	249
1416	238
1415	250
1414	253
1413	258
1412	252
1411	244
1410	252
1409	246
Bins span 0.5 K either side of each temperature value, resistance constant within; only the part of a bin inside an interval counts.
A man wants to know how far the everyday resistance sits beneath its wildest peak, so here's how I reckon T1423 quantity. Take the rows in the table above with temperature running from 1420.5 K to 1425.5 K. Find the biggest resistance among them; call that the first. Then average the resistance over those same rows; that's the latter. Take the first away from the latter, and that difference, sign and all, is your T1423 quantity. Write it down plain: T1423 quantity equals -10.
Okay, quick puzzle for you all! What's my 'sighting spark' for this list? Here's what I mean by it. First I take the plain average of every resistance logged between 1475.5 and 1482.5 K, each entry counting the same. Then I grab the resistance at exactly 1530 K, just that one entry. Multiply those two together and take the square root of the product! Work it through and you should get 323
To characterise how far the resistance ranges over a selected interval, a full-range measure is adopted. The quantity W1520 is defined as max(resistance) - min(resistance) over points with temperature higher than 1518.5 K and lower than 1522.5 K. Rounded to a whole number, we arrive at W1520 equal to 42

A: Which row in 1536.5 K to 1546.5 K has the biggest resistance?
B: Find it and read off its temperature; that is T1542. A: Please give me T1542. 1537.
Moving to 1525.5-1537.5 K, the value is 1528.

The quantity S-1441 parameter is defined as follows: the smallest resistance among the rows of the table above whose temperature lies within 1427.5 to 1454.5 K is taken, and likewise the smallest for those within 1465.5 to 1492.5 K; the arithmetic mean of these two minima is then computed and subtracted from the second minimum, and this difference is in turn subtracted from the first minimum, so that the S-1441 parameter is 225.0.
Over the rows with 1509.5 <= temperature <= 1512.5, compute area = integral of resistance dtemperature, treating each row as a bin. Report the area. 769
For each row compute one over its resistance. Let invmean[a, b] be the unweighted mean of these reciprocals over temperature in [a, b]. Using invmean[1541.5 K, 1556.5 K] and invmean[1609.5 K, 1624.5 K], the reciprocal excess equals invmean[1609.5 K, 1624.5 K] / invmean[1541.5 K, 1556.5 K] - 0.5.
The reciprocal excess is 0.542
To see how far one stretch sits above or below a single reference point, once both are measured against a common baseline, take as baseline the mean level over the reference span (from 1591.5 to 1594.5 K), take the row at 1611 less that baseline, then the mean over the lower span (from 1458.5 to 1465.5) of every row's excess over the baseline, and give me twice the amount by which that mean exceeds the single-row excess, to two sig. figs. 23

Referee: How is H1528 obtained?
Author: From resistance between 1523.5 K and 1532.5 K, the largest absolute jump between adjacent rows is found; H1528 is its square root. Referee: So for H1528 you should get 8.3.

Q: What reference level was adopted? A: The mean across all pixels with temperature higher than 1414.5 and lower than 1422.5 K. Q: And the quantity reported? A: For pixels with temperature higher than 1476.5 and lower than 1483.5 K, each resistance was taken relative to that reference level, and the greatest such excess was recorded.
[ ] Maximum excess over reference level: 21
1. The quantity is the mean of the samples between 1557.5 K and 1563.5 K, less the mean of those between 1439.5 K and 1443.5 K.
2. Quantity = 13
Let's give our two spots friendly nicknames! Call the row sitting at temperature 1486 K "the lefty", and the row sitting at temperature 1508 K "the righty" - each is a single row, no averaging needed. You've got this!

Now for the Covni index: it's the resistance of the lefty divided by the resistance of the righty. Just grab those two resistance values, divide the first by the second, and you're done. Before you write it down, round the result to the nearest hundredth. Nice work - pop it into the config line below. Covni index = 1.12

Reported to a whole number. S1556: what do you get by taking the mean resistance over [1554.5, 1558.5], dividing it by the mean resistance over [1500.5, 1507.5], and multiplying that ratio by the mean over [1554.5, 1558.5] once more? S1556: 290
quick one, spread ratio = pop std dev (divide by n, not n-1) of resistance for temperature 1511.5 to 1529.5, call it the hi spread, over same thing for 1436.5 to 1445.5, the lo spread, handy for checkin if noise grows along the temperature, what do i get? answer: 7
